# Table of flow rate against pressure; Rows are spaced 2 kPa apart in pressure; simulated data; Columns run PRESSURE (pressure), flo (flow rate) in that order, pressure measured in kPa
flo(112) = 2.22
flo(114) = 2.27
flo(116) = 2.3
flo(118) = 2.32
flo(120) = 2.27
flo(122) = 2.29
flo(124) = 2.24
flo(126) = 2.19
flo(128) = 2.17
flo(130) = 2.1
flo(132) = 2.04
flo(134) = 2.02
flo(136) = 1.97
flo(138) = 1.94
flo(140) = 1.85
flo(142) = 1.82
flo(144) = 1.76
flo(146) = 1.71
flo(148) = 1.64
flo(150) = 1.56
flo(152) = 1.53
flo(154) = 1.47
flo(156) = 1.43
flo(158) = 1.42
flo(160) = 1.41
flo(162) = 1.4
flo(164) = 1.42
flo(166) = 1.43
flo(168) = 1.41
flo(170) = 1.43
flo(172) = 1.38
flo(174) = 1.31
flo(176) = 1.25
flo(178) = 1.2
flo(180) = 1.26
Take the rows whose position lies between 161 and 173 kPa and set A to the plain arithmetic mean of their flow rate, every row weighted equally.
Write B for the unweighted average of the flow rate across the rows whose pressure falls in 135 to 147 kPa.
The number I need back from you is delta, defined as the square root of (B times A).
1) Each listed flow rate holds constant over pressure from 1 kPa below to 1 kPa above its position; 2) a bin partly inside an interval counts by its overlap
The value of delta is 1.61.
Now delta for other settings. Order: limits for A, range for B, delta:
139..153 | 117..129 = 1.95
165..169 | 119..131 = 1.77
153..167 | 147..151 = 1.51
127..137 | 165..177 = 1.68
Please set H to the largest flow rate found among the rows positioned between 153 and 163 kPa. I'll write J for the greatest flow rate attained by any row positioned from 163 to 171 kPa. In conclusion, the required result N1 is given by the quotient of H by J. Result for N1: 1.0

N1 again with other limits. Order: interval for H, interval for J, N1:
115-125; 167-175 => 1.6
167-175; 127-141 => 0.7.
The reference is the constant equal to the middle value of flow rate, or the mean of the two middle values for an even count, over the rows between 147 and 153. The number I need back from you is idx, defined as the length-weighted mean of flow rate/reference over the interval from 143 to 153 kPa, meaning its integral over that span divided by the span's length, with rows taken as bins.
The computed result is 1.1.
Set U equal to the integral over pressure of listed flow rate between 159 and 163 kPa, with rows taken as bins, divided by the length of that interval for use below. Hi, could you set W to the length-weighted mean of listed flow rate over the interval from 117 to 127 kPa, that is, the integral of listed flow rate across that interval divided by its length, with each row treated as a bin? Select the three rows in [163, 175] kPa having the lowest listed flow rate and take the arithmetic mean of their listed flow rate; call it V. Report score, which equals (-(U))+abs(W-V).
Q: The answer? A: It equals -0.5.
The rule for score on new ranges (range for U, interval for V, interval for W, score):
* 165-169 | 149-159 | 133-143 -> -0.9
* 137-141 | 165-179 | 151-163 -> -1.7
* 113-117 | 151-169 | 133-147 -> -1.8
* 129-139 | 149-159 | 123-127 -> -1.2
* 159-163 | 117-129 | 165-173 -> -0.6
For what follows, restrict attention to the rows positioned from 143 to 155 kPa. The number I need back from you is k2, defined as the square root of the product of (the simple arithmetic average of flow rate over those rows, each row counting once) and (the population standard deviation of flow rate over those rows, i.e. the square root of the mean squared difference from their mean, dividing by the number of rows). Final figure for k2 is 0.40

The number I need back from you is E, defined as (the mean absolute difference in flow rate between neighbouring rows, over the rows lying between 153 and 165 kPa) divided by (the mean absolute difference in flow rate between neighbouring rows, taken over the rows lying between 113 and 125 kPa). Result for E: 0.53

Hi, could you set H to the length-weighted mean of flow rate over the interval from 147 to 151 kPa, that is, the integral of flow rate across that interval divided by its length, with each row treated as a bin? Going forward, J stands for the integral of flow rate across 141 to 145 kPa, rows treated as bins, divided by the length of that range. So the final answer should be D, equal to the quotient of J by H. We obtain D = 1.12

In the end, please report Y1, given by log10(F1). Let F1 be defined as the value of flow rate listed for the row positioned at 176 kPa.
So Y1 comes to 0.10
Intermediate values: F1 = 1.25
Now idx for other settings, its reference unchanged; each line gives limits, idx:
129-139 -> 1.3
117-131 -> 1.4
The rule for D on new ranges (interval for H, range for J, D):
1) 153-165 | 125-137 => 1.46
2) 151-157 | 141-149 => 1.17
